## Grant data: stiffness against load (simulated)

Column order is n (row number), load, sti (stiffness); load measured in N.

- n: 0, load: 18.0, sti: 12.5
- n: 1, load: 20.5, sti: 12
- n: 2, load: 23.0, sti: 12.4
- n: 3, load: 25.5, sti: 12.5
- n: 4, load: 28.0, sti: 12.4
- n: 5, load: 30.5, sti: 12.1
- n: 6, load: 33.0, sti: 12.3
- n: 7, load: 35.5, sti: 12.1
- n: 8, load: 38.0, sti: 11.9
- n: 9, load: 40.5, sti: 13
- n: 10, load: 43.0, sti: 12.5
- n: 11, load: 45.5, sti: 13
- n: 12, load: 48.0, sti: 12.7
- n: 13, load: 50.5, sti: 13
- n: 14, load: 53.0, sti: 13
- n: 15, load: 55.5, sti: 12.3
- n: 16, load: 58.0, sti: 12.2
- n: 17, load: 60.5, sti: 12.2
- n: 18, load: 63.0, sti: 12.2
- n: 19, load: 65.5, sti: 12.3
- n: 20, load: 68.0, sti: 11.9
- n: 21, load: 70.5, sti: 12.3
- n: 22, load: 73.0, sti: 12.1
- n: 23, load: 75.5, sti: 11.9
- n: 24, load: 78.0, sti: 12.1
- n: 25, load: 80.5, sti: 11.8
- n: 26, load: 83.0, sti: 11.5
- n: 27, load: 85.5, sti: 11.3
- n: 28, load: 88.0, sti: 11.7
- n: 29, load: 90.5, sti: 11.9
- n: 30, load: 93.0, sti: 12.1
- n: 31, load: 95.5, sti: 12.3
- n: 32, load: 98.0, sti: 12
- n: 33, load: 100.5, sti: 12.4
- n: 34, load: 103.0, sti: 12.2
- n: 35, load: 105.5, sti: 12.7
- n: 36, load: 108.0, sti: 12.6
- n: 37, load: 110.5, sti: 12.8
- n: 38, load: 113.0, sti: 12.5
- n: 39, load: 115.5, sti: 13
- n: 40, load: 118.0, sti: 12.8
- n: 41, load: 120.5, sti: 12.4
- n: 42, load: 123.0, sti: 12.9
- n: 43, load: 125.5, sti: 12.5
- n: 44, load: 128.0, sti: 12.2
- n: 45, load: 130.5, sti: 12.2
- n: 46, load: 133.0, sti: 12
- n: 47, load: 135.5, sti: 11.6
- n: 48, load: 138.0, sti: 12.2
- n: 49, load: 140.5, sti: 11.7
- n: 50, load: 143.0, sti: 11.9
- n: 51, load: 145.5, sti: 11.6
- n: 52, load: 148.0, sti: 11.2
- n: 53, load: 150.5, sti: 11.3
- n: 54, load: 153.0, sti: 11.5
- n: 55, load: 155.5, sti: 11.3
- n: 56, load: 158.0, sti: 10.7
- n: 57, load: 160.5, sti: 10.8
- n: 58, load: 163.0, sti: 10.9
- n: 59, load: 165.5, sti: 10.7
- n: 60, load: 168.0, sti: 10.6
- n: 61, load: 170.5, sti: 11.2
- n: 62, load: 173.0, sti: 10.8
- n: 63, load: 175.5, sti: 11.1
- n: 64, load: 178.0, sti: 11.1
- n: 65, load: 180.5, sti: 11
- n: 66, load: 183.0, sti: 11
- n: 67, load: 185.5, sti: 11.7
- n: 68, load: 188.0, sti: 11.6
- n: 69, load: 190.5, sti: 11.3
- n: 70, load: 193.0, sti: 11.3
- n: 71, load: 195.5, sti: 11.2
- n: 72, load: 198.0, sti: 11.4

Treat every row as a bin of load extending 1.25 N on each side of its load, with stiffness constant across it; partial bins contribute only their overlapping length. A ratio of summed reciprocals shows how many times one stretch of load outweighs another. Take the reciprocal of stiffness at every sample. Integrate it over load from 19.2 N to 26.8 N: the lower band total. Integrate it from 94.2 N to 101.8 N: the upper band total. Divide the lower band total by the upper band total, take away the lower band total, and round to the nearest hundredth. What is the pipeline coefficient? 0.38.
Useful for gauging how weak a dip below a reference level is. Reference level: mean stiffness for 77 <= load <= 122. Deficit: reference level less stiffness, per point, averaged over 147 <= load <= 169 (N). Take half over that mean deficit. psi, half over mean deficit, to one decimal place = 0.4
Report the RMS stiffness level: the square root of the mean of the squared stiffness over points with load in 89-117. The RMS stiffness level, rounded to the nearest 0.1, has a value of 12.4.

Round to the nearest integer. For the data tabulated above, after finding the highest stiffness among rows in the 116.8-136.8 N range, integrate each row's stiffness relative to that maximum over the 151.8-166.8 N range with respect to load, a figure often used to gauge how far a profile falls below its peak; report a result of -29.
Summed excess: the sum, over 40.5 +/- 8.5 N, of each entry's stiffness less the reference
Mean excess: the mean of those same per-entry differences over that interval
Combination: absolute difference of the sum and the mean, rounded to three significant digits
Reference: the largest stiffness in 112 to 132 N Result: 3.00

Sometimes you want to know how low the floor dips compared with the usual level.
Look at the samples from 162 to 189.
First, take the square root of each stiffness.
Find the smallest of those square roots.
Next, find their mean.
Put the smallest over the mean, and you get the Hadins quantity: 0.979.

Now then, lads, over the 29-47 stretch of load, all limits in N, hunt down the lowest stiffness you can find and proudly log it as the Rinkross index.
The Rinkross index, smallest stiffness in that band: 11.9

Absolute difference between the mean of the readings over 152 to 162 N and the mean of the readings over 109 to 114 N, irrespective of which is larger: 1.6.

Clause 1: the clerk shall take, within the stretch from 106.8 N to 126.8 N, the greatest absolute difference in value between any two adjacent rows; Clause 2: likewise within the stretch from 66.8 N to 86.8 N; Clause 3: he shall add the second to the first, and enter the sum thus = 0.90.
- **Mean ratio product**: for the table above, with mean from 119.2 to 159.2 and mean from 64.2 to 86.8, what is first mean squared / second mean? 11.7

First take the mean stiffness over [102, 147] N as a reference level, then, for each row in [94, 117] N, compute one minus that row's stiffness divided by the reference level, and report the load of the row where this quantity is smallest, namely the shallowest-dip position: 115.5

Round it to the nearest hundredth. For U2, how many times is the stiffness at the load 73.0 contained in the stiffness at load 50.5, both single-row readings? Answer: 1.07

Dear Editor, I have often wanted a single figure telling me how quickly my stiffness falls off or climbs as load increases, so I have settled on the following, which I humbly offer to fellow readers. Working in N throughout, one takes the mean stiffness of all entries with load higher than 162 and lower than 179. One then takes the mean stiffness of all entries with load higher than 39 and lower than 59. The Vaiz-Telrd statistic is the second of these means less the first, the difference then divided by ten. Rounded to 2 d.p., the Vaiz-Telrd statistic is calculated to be 0.18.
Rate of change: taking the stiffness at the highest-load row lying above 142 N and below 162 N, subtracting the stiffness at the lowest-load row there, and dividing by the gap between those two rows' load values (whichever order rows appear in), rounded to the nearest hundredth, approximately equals -0.06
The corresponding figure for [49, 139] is -0.01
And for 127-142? -0.04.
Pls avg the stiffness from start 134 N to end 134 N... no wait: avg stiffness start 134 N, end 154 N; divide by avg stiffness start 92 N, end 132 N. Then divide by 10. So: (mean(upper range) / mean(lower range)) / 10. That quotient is 0.093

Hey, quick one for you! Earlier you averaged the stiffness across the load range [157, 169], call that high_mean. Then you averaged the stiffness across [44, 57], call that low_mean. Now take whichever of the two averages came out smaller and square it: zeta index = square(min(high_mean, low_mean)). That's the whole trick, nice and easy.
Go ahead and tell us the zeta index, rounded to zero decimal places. 115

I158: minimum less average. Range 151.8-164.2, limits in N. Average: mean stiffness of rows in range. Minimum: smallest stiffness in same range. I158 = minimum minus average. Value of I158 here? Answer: -0.34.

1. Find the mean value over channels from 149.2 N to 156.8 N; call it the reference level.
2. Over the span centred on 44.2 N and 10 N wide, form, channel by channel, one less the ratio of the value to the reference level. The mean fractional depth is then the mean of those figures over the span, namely -0.13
